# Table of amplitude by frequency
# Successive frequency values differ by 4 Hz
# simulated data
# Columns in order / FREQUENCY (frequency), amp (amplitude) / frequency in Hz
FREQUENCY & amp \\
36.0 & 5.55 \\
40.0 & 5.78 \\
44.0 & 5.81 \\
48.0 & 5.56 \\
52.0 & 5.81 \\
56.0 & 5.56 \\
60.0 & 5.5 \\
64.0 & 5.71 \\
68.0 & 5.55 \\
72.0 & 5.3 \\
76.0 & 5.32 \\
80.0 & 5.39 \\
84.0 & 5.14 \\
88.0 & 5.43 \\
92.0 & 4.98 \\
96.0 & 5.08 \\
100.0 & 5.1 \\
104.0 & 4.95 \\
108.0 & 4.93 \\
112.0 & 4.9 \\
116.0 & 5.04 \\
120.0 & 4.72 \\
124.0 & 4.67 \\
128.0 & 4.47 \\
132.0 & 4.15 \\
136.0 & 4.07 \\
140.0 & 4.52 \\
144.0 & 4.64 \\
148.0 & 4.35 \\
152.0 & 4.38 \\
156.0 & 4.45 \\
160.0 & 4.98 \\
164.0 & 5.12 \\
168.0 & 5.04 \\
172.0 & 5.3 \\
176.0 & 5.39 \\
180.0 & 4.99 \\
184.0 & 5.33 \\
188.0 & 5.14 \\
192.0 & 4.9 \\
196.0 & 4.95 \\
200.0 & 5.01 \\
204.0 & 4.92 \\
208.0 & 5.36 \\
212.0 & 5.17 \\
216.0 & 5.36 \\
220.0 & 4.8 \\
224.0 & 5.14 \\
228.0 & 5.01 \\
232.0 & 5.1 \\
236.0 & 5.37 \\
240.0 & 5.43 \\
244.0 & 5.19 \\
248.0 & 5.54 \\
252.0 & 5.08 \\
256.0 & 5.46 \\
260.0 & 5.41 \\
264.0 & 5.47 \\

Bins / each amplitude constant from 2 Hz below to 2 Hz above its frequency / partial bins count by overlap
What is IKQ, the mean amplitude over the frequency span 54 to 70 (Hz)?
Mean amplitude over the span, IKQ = 5.58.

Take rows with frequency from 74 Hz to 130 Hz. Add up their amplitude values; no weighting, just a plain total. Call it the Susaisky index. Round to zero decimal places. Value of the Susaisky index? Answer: 70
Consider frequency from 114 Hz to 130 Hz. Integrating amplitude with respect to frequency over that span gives 76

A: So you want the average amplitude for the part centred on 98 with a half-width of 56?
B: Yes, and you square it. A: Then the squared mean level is 25.4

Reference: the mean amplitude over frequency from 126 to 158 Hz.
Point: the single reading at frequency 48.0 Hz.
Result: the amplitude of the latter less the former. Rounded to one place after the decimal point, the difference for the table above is 1.2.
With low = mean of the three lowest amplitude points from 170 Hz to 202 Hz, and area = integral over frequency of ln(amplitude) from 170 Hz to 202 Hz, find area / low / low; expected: 2.14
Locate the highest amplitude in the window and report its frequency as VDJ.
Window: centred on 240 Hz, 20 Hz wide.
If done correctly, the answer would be 248.0 Hz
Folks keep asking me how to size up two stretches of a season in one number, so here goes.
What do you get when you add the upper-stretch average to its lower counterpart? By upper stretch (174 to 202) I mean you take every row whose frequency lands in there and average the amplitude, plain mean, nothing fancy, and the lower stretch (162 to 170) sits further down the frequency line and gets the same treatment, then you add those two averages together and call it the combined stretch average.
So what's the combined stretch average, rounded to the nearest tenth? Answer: 10.2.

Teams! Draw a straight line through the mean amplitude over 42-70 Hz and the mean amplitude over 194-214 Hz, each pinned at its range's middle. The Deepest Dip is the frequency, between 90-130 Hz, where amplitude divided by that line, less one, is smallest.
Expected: 128.0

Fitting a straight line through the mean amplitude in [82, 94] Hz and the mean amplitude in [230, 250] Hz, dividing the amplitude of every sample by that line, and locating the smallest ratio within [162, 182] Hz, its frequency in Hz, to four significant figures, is 180.0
